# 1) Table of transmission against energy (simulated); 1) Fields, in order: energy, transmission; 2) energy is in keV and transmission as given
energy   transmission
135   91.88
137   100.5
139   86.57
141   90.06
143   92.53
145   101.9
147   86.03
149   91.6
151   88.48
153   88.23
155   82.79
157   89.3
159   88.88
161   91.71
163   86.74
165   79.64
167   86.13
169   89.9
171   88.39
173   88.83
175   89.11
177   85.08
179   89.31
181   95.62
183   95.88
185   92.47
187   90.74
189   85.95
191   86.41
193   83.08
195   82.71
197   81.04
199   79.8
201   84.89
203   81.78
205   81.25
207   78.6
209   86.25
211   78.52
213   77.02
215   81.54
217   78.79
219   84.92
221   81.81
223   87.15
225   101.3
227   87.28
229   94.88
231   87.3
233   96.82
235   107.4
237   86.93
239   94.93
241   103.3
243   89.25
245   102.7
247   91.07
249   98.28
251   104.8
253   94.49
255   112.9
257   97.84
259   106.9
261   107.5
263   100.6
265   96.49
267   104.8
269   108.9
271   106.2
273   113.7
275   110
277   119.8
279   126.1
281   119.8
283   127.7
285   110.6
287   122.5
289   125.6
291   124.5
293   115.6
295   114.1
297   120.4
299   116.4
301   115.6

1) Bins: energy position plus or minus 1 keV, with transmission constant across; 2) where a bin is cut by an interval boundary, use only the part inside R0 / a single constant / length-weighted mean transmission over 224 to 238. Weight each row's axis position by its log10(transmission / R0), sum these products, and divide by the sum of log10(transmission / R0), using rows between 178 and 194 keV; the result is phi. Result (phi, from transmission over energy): 189.3 keV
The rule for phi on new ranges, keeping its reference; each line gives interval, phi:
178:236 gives 204.8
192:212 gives 202.2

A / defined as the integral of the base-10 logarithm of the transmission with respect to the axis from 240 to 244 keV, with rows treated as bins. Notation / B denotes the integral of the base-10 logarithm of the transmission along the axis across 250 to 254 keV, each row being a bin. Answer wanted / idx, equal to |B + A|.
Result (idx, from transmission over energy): 15.9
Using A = 7.9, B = 7.99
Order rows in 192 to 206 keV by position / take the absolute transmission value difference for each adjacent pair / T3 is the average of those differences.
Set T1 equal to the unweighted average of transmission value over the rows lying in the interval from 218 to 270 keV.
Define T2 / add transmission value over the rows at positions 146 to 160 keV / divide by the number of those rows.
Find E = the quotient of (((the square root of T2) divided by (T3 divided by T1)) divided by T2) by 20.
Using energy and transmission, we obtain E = 0.259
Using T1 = 97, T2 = 88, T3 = 2.0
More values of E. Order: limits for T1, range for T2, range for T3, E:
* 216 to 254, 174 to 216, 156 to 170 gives 0.119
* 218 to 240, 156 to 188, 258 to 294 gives 0.075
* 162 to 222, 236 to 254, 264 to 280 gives 0.072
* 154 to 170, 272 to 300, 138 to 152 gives 0.060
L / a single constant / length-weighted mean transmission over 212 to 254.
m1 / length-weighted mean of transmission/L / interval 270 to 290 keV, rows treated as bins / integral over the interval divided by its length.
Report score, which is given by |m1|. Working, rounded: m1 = 1.28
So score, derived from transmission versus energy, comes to 1.28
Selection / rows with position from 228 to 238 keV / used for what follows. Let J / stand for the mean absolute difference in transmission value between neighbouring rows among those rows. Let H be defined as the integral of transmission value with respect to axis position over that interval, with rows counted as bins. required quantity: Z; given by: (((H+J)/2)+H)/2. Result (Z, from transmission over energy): 713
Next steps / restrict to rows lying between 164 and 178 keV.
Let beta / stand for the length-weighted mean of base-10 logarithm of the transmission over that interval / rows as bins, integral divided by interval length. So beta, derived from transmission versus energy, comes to 1.94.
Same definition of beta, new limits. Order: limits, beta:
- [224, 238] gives 1.97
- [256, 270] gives 2.01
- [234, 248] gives 1.98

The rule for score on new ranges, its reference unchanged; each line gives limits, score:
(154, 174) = 0.95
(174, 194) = 0.97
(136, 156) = 0.99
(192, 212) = 0.89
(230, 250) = 1.04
